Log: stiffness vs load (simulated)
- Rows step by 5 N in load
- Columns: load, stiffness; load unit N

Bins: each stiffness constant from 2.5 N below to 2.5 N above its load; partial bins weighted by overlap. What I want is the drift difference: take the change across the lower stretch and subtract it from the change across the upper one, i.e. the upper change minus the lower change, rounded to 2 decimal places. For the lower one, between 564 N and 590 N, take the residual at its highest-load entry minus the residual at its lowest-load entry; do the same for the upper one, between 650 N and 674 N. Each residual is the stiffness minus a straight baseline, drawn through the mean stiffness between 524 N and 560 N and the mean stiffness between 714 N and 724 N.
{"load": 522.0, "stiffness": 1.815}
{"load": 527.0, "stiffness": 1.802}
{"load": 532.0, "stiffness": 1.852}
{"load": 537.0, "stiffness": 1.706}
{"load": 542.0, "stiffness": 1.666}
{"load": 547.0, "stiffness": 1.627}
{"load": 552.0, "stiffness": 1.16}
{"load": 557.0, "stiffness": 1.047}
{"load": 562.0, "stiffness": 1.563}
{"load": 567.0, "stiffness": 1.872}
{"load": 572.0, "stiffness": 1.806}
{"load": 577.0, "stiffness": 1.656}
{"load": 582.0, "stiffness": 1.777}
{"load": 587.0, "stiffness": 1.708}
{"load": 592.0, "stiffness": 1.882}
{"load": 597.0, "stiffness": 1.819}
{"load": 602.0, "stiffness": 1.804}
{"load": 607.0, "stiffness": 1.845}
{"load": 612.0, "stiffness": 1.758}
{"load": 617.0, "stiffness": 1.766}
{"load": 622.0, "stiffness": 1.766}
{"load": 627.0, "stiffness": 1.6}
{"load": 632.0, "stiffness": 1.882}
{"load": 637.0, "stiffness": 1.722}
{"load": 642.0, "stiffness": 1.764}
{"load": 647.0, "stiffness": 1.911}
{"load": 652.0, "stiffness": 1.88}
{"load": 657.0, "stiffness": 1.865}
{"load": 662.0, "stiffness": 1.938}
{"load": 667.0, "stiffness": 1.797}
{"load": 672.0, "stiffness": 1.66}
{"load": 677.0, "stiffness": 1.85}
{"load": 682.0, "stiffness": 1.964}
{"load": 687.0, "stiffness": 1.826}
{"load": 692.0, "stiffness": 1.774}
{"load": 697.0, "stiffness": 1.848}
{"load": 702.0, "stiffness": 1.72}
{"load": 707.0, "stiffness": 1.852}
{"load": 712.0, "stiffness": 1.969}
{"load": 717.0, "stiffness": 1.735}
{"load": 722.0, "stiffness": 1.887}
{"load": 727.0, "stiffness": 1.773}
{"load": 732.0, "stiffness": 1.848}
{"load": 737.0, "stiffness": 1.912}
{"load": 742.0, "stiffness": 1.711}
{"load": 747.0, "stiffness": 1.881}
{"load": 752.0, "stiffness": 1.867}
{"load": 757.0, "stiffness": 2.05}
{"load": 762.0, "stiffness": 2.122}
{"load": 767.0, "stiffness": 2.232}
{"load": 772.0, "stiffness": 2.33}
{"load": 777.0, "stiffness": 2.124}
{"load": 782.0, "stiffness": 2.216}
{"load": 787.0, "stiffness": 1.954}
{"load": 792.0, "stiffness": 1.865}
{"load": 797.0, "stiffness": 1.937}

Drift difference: -0.06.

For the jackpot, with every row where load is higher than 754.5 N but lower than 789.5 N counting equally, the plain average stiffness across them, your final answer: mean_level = 2.15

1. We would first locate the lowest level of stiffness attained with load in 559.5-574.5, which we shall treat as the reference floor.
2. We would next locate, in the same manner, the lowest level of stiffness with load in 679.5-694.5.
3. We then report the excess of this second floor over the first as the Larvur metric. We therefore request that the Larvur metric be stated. 0.21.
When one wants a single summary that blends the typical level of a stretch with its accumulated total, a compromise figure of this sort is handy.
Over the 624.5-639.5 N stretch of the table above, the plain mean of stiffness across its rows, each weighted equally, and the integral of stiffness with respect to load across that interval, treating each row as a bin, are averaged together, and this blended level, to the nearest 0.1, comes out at 13.9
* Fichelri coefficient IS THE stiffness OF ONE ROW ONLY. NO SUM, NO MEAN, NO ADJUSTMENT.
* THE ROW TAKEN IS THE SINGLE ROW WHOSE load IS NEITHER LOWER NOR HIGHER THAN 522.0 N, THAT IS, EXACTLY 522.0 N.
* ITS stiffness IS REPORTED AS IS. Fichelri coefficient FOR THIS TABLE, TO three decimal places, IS 1.815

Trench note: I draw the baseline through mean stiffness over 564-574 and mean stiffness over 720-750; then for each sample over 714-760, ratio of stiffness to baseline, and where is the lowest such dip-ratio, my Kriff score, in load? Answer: 742.0 N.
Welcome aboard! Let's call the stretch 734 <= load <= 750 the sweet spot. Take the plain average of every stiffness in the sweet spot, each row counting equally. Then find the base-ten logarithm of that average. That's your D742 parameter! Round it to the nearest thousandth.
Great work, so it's 0.264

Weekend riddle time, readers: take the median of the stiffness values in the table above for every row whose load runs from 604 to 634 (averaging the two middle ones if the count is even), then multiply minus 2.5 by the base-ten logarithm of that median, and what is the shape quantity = -0.62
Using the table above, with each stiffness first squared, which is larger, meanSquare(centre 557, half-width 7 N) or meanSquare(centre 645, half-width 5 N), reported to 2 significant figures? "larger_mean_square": 3.4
